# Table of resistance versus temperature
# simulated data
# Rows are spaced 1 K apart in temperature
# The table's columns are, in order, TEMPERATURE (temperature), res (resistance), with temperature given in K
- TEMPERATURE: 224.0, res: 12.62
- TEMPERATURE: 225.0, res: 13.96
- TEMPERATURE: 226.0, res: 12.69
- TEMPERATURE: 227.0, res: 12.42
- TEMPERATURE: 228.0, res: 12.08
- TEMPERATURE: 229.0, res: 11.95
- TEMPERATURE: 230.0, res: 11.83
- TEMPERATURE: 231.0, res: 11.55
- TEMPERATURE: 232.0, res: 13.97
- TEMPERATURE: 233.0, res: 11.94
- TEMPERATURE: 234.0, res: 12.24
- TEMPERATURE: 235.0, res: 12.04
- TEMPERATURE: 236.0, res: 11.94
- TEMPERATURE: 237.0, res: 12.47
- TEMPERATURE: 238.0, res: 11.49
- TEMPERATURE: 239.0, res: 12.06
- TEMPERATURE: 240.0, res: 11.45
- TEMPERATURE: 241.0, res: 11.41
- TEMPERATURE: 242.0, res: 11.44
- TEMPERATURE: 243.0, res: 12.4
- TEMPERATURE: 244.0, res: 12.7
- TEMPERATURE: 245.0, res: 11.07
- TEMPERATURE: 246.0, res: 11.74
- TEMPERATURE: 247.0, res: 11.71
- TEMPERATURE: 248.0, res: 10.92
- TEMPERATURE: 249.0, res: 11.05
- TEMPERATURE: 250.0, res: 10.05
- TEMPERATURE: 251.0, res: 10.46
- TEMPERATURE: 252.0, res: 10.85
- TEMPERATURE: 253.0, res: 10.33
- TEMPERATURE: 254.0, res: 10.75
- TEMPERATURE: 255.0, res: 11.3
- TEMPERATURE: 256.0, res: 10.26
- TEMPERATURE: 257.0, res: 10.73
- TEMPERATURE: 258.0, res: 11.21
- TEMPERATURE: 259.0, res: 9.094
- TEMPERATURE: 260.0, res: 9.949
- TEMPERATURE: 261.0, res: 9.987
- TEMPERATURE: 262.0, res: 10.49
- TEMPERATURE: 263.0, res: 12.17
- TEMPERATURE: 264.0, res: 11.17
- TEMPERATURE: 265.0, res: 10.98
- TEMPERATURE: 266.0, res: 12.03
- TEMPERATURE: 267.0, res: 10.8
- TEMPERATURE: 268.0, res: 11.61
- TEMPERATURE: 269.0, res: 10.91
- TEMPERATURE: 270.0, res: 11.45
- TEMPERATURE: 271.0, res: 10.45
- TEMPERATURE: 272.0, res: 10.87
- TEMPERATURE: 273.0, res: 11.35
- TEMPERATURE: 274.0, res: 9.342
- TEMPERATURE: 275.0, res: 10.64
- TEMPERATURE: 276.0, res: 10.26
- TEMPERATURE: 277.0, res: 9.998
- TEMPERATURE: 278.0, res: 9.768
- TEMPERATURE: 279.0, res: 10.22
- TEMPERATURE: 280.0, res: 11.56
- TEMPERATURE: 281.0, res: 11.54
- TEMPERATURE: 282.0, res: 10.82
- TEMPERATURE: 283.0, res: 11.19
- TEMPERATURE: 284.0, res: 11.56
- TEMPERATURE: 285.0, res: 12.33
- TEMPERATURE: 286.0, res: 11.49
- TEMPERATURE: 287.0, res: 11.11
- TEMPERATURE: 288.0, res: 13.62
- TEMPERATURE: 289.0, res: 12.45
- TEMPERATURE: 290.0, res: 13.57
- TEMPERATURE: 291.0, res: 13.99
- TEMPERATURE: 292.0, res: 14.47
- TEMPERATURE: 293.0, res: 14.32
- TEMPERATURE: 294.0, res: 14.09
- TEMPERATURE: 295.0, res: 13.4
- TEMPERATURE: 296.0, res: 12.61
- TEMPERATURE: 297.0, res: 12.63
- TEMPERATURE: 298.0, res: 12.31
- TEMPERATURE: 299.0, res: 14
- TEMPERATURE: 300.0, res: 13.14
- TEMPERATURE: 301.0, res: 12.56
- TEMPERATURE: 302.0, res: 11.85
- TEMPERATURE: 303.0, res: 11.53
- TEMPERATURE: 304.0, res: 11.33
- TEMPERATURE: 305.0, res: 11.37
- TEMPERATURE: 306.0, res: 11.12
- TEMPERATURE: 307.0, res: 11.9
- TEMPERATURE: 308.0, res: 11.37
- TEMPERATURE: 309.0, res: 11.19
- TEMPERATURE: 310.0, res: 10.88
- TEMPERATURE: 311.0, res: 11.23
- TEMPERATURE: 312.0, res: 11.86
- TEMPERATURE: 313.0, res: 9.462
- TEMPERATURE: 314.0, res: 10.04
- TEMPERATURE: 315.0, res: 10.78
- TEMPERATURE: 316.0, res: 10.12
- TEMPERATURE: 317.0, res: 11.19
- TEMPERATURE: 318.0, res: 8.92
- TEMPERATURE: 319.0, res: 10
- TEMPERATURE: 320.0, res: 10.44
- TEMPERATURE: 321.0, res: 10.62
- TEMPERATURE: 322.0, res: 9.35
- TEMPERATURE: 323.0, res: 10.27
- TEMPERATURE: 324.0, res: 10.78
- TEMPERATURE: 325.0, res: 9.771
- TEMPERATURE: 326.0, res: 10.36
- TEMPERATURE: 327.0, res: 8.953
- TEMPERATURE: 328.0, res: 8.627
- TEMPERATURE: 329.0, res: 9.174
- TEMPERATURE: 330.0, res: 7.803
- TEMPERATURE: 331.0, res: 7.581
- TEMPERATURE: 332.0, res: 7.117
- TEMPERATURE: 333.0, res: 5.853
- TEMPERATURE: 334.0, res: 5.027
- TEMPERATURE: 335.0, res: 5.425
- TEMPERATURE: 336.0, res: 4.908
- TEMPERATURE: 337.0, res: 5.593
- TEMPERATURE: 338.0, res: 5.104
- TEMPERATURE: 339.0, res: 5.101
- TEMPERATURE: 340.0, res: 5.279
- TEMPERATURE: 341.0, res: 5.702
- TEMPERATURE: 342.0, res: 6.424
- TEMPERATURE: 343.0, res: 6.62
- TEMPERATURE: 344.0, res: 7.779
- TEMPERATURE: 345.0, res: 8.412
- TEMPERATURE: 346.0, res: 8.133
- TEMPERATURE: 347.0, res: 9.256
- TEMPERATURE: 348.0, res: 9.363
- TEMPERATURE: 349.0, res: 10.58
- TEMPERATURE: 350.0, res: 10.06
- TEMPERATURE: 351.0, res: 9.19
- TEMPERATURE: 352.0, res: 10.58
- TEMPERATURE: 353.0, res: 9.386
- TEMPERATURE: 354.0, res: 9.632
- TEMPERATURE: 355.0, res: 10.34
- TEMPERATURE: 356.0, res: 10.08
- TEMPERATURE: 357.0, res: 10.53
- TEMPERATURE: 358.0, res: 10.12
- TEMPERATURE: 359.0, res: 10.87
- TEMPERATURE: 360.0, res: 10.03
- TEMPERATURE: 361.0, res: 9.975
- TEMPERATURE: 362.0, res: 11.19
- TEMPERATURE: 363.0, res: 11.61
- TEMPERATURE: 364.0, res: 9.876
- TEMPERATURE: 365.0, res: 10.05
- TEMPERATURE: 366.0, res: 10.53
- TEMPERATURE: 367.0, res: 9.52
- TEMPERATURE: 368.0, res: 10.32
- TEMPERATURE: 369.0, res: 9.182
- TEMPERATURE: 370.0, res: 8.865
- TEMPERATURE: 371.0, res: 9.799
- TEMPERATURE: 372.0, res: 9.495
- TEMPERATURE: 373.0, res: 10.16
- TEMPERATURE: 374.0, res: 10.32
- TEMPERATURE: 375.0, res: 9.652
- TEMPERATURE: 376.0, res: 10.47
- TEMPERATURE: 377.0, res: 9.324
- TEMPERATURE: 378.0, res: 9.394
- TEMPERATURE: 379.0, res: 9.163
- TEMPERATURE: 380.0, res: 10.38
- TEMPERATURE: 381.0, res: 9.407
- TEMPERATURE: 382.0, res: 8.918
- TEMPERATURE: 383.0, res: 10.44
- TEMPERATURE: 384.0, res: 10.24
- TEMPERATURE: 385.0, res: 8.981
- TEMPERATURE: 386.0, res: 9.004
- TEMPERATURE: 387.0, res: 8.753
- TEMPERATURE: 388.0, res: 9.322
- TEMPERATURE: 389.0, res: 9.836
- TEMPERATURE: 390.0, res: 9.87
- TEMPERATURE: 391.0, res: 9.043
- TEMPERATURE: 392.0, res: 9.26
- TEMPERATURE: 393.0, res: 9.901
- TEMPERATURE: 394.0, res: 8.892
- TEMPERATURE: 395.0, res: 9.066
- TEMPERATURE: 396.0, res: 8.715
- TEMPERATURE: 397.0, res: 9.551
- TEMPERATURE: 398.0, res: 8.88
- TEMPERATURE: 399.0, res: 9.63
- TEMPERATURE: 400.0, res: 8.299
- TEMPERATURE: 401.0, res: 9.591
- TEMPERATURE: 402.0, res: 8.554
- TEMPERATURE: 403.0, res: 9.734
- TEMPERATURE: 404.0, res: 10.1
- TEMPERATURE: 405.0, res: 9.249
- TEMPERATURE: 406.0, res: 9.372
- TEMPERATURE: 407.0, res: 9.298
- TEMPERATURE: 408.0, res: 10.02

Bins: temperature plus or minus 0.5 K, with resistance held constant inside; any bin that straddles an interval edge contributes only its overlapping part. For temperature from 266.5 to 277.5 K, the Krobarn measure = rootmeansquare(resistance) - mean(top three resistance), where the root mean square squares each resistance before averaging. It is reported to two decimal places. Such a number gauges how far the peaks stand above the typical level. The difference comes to -0.75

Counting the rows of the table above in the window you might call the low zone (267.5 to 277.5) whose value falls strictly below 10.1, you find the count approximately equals 2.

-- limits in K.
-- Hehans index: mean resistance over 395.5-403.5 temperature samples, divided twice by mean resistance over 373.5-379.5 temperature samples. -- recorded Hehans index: 0.097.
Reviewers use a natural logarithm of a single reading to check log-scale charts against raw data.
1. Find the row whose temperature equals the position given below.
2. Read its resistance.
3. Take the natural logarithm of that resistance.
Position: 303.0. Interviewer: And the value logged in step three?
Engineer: 2.44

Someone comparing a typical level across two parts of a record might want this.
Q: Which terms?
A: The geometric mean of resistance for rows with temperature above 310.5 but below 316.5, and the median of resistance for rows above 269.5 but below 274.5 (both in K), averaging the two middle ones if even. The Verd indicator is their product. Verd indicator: 115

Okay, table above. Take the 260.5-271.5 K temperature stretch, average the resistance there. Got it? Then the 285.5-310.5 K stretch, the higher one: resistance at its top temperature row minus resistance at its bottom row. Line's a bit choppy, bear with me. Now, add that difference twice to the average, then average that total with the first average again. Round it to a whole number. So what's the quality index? 10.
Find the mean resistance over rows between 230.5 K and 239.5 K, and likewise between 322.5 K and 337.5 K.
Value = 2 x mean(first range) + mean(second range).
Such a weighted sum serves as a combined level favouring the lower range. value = 32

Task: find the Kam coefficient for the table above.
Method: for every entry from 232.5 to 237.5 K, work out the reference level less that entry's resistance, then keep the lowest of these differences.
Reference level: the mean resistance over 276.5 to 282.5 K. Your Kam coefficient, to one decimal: -1.8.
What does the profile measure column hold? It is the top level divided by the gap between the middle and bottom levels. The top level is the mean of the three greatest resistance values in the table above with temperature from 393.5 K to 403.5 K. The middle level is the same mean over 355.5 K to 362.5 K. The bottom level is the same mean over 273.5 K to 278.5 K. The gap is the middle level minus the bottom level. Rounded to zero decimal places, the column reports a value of 17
